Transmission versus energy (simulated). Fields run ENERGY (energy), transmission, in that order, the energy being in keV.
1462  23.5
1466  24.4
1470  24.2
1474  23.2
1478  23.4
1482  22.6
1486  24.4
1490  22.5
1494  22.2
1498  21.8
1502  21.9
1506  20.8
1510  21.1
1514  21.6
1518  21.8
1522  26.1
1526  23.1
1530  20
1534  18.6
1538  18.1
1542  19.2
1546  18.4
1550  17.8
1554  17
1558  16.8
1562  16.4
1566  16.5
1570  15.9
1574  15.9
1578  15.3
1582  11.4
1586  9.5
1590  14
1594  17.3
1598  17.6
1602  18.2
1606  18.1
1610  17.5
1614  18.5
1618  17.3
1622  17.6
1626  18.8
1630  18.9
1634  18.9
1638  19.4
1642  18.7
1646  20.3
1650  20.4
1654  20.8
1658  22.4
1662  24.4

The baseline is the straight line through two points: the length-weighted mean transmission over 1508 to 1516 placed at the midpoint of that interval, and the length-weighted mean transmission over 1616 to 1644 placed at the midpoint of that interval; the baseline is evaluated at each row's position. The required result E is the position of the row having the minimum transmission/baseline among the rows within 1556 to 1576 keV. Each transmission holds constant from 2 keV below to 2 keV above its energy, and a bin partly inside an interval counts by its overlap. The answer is 1570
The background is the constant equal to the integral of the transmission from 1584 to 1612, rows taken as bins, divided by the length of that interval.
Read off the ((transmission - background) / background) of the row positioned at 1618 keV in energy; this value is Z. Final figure 0.08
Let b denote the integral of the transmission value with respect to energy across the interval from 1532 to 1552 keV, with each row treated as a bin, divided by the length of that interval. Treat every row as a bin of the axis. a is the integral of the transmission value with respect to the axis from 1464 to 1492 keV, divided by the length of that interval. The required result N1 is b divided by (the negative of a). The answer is -0.78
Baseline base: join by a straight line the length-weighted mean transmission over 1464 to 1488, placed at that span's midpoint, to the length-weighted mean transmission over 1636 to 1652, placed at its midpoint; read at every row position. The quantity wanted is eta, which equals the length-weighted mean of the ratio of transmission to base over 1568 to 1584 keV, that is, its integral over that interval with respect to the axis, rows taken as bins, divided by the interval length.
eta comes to 0.69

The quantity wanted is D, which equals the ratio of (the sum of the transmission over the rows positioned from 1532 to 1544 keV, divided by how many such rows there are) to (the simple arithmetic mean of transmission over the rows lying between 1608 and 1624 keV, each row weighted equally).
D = 1.1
